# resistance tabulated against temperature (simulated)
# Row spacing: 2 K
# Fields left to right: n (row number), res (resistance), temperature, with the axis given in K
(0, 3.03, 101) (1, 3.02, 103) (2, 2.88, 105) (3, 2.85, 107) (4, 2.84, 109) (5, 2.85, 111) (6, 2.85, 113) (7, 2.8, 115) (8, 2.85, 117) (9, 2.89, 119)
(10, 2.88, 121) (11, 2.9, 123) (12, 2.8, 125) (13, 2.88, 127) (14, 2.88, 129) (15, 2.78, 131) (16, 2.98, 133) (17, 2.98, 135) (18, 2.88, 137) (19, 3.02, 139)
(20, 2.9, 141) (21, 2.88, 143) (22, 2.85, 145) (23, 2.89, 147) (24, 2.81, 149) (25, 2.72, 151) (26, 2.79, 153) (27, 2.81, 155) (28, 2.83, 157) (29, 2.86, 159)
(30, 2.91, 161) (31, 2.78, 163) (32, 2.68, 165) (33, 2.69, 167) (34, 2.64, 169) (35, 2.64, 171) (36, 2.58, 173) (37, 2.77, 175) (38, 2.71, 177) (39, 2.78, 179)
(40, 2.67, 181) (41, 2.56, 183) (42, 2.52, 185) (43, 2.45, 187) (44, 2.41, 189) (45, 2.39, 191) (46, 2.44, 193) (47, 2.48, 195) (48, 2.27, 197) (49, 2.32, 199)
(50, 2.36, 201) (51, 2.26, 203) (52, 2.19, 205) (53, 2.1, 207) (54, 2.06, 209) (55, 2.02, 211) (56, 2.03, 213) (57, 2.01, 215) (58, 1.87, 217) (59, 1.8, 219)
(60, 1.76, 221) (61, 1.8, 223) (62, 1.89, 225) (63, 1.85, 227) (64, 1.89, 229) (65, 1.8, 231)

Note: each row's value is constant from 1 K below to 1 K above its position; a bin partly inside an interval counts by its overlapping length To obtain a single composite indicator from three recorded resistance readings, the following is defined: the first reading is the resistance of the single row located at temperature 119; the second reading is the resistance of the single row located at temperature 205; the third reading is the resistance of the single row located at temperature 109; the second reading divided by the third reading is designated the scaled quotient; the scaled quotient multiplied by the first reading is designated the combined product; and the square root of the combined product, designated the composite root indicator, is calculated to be 1.49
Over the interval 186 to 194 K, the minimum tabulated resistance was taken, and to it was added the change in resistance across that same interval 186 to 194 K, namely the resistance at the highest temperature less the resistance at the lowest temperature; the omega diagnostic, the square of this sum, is 5.7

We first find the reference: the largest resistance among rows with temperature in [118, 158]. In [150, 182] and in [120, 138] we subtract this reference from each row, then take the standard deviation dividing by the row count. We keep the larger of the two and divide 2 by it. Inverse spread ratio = 23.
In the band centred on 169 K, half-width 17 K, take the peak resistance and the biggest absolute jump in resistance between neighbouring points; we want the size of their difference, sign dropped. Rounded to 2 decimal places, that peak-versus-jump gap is 2.72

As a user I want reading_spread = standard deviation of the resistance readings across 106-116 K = 0.02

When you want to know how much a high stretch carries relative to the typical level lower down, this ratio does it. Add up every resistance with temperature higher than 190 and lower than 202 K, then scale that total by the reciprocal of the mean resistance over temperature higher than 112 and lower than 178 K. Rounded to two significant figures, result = 5.1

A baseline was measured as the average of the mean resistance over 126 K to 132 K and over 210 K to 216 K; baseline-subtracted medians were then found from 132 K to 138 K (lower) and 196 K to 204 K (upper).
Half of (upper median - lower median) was -0.34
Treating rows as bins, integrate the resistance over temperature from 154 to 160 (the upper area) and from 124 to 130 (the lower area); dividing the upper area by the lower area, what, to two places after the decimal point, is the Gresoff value 0.99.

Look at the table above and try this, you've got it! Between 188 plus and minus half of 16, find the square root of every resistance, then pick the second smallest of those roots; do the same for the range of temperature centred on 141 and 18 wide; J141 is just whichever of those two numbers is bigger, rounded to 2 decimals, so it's 1.69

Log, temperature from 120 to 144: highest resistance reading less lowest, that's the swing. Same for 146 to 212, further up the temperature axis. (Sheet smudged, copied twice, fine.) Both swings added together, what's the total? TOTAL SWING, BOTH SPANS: 1.1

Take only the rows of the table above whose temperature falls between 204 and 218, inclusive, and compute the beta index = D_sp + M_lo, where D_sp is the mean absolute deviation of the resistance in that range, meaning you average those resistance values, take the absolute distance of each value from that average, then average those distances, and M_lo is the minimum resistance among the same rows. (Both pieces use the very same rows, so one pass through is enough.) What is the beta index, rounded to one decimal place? 1.9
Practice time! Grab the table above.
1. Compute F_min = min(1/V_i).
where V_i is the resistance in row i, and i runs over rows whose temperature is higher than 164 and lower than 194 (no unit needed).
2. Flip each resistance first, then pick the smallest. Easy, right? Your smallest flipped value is 0.360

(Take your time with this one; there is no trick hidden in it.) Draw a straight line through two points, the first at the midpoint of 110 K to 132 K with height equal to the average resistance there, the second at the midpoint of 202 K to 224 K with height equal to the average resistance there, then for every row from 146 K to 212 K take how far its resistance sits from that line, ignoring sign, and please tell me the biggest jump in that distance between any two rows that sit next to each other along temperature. 0.209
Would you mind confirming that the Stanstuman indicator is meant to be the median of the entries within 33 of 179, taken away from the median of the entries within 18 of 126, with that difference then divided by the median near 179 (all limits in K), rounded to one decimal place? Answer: 0.1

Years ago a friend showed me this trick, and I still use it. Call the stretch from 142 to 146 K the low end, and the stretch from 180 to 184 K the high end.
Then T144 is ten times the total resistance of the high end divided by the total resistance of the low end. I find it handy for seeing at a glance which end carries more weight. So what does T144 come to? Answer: 9.13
